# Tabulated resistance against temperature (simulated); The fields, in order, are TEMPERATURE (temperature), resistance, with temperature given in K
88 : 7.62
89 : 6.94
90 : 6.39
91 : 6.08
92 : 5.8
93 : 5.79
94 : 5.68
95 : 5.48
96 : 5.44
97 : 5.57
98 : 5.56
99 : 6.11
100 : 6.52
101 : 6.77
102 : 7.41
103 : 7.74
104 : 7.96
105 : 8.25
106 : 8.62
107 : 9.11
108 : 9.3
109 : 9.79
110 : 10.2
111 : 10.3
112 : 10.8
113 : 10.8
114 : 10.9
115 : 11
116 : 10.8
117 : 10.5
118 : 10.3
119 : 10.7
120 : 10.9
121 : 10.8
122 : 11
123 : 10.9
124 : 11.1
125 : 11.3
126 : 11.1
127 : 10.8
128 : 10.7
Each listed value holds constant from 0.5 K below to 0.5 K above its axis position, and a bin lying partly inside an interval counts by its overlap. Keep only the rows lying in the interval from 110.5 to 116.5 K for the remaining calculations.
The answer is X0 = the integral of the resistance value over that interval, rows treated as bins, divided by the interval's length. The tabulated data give 11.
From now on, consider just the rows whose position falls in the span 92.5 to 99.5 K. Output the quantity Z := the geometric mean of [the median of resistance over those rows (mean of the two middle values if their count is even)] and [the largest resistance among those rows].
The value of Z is 5.8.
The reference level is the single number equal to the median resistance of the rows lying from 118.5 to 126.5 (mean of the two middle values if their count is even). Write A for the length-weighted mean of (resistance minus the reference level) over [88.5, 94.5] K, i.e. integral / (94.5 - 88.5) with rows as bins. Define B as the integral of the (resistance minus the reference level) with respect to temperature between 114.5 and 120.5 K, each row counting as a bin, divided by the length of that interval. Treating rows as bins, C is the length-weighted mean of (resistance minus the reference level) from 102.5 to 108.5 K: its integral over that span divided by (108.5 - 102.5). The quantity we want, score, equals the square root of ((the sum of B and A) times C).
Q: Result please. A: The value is 3.5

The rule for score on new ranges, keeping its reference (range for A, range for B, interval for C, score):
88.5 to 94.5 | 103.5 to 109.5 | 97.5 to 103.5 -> 5.4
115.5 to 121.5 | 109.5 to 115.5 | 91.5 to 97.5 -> 1.7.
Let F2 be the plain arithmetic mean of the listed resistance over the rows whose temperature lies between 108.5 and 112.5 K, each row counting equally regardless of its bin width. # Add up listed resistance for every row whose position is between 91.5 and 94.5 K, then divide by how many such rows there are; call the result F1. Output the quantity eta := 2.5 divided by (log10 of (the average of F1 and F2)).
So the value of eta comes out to 2.77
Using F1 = 5.8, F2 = 10.3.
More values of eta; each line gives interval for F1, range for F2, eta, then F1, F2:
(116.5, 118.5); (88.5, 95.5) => 2.73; 10.4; 6.0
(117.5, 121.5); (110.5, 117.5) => 2.43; 10.7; 10.7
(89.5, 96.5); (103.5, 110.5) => 2.87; 5.8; 9.0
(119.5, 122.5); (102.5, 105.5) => 2.56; 10.9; 8.0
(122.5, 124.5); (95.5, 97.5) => 2.73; 11.0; 5.5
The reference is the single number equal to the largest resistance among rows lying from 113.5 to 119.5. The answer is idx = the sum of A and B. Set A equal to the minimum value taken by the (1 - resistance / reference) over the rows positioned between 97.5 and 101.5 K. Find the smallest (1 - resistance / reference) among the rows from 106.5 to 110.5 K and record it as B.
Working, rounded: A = 0.38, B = 0.07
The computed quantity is 0.46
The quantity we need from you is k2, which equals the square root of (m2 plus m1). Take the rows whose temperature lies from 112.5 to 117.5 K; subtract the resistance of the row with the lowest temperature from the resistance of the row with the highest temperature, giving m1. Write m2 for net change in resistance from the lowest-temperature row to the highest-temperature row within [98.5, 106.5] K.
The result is 1.5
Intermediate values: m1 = -0.3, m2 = 2.5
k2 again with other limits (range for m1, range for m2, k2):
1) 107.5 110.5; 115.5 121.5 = 0.9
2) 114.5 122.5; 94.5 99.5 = 0.8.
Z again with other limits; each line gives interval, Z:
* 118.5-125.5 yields 11.1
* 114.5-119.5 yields 10.8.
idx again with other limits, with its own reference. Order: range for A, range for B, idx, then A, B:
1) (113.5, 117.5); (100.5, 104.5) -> 0.28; 0.00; 0.28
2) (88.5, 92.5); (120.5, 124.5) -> 0.36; 0.37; -0.01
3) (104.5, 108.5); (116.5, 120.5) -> 0.16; 0.15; 0.01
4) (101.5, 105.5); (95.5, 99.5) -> 0.69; 0.25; 0.44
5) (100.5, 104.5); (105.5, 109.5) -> 0.39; 0.28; 0.11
